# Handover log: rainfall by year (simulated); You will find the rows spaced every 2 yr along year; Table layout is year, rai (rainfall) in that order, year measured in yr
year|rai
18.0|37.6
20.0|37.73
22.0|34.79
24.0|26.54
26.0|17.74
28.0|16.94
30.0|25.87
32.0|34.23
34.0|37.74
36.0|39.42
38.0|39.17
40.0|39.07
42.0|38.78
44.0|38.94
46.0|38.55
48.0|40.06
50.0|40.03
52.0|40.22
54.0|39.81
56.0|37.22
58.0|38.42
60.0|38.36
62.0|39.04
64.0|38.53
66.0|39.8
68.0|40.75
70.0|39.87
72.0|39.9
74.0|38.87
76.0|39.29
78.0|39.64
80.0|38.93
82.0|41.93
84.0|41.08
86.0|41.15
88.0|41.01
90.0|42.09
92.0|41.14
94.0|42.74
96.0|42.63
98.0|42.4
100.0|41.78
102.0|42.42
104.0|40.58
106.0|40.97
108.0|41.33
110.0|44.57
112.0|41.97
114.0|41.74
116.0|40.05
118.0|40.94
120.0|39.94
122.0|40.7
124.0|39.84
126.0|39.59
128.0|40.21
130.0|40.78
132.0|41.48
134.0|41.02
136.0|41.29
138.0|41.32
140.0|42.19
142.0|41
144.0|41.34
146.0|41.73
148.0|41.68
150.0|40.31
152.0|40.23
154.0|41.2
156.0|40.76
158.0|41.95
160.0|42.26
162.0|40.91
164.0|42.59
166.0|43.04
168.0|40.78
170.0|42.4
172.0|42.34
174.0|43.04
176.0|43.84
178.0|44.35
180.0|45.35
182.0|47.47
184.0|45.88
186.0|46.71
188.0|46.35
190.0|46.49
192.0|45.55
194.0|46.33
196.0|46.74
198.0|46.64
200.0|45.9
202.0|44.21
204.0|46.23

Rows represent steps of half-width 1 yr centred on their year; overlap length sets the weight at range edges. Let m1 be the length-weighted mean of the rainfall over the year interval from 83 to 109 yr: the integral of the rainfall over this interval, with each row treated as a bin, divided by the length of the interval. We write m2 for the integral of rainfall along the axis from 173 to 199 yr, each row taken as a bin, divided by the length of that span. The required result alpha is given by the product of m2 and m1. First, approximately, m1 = 41.6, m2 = 46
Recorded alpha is 1905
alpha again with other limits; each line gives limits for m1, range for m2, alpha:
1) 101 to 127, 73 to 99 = 1686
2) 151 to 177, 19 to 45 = 1378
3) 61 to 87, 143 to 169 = 1654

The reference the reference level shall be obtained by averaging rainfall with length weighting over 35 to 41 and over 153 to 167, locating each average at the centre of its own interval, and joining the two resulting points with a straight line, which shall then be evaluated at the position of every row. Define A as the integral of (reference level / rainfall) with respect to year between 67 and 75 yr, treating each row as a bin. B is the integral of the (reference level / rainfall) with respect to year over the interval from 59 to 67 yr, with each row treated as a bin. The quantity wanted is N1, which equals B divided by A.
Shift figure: 1.02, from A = 8.0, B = 8.17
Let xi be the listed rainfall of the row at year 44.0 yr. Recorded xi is 38.94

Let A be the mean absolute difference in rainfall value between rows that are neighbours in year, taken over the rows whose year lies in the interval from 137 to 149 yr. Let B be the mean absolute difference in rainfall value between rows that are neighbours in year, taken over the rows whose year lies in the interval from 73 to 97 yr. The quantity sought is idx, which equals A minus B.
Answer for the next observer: -0.28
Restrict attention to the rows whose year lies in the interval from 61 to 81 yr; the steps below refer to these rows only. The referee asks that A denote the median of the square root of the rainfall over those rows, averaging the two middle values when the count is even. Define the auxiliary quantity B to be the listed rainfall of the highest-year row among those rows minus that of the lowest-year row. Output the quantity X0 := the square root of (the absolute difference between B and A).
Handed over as 2.5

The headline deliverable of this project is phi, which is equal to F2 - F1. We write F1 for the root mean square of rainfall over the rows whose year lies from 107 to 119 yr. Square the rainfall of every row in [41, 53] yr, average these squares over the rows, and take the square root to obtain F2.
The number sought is -2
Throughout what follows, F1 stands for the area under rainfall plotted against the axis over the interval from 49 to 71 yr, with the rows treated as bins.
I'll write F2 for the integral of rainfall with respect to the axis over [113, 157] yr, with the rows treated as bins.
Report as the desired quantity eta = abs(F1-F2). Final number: 935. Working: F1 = 864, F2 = 1799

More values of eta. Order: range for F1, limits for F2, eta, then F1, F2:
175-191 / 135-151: 71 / 733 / 662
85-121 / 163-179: 814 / 1499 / 685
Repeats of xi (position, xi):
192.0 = 45.55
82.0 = 41.93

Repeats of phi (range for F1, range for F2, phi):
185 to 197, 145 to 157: -5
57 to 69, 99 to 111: 3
